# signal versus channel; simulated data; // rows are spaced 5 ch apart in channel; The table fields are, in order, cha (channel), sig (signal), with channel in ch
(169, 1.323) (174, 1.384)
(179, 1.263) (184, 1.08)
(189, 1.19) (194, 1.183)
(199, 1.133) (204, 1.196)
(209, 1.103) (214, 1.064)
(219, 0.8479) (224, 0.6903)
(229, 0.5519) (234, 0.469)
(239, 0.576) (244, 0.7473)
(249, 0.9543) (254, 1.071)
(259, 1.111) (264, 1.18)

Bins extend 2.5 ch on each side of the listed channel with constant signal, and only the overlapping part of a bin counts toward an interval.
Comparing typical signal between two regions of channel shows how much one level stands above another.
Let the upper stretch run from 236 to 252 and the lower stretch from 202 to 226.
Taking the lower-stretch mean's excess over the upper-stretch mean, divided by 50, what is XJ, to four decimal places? 0.0044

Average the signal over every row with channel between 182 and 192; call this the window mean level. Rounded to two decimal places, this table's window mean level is 1.14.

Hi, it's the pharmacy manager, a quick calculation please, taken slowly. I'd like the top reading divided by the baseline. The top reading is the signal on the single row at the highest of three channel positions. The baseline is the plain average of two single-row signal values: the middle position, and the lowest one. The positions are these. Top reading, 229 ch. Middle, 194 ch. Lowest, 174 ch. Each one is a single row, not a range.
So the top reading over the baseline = 0.43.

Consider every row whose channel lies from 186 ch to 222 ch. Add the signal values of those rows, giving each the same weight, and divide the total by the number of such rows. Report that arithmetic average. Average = 1.10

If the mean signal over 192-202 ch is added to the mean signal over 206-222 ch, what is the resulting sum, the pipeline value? 2.16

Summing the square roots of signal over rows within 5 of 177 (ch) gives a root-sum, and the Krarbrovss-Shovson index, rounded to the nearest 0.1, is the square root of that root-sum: 1.5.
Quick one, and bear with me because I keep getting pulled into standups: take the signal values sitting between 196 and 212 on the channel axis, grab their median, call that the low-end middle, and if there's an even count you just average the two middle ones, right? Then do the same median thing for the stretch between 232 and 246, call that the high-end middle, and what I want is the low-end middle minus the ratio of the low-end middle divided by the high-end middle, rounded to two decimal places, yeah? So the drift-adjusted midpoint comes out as -0.83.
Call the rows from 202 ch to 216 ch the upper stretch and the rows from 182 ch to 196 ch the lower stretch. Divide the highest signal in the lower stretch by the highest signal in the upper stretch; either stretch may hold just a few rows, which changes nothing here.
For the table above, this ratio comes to 0.99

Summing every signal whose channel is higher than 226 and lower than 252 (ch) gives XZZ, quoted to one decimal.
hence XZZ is 3.3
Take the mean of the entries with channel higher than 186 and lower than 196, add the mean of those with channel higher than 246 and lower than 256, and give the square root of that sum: 1.48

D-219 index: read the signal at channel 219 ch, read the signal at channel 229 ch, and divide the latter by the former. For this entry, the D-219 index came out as 0.65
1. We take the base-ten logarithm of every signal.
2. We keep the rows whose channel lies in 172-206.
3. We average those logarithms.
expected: 0.079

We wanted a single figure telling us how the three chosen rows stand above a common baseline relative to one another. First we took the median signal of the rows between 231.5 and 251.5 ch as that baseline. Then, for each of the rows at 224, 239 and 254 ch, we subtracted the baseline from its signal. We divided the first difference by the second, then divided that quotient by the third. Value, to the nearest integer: -1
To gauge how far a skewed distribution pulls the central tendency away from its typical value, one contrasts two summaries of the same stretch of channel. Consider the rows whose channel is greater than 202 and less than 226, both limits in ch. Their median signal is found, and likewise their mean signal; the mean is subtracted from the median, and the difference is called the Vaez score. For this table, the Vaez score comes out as 0.08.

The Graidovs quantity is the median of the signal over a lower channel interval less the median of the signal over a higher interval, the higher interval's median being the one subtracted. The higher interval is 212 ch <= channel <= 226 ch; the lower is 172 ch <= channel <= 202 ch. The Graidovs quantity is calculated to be 0.34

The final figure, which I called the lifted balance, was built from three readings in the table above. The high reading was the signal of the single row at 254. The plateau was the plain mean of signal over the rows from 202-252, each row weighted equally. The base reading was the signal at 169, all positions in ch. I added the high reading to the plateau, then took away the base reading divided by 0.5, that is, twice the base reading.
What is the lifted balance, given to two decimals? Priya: -0.76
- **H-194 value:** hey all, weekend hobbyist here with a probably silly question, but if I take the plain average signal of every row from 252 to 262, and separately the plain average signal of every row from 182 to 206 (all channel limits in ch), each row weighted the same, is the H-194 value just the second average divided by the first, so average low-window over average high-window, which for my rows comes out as 1.06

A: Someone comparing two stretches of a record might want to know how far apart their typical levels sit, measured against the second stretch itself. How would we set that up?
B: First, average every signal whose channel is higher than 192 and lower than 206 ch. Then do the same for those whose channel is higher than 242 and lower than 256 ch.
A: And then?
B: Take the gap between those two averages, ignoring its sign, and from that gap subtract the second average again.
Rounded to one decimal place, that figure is -0.7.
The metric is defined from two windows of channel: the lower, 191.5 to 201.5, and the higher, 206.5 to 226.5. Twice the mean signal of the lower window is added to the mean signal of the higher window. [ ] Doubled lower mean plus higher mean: 3.24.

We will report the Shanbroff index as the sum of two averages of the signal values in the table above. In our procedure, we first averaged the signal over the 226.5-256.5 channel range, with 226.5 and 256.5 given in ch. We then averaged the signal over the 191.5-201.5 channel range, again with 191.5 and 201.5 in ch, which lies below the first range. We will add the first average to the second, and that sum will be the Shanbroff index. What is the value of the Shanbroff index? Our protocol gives 1.89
